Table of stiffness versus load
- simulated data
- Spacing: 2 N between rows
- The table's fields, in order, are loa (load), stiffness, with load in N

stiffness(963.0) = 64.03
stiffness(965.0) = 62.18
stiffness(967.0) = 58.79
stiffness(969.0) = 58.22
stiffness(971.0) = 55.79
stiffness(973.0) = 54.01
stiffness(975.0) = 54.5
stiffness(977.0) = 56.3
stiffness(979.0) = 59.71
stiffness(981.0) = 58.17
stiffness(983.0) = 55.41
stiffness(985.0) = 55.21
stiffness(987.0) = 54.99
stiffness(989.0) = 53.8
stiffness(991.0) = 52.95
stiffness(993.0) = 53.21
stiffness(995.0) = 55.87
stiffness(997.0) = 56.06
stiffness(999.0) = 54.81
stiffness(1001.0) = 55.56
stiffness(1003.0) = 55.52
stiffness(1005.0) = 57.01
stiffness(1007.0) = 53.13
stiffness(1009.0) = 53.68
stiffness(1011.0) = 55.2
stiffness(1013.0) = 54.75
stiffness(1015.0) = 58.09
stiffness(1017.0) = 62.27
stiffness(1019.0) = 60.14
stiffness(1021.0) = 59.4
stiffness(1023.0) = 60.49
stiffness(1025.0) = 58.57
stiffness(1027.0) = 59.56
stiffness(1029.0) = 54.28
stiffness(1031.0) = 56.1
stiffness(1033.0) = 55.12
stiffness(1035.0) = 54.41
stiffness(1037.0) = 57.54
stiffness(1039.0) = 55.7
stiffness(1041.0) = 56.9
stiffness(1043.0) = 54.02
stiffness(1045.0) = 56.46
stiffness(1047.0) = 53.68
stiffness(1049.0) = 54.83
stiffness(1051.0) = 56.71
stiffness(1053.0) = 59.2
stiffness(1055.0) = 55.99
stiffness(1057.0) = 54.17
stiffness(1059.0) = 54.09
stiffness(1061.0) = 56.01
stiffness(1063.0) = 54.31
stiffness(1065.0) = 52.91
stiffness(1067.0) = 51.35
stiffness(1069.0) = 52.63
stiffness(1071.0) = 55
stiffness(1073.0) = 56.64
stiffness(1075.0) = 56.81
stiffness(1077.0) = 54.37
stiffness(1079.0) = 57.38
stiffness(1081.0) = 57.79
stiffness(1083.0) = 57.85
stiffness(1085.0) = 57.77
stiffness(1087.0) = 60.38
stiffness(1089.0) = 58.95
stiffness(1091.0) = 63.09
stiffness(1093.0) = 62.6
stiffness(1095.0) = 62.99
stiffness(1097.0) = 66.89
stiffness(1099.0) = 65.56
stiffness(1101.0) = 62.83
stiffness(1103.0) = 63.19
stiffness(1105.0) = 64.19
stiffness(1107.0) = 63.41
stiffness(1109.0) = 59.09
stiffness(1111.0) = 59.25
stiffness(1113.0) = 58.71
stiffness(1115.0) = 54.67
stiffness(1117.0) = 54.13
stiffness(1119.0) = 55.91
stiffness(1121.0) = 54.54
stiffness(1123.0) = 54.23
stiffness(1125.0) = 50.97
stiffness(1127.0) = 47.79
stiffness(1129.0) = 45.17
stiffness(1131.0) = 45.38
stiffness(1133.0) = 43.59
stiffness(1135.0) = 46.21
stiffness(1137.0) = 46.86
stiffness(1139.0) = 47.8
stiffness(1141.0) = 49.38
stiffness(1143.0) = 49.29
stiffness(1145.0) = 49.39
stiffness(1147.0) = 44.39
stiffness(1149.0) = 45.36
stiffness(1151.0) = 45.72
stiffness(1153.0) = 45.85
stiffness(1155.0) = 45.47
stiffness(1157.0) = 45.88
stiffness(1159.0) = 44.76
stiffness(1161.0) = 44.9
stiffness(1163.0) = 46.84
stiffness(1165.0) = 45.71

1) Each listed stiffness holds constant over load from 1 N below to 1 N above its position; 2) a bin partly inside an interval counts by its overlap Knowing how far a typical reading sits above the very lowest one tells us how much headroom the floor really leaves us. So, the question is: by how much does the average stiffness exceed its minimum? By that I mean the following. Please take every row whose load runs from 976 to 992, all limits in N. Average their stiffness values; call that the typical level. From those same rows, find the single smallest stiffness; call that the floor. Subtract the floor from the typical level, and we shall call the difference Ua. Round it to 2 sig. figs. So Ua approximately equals 2.9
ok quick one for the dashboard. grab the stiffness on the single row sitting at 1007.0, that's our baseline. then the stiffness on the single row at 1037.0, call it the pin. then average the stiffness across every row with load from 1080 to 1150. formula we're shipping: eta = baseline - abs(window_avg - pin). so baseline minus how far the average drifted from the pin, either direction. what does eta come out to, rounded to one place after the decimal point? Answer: 50.7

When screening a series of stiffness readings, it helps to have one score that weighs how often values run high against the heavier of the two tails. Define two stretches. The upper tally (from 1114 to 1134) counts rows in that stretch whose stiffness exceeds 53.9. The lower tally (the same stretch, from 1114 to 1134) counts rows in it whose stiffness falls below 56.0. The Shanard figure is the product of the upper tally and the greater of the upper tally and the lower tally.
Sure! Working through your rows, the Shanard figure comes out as 50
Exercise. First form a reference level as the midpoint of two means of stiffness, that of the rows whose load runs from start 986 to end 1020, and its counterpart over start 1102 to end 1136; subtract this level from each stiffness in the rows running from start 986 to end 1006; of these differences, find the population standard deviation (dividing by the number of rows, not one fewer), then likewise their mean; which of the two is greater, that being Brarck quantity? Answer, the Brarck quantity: 1.2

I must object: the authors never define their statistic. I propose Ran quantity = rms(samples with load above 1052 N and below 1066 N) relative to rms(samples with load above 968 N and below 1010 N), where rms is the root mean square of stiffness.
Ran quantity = 1.00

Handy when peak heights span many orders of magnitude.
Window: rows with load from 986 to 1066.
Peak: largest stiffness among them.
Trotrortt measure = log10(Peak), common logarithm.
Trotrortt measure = 1.79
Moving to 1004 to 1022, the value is 1.79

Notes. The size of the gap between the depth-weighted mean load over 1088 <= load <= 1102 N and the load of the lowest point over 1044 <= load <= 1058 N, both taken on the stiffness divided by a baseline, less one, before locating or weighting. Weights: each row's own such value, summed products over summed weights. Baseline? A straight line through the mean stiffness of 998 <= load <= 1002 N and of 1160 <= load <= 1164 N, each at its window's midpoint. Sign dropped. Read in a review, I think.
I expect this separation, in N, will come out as 48.5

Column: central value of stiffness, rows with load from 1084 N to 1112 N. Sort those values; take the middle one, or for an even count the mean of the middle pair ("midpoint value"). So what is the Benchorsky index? 63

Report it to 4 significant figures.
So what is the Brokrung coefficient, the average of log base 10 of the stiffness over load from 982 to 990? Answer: 1.739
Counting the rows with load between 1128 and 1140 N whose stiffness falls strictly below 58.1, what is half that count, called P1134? 3.0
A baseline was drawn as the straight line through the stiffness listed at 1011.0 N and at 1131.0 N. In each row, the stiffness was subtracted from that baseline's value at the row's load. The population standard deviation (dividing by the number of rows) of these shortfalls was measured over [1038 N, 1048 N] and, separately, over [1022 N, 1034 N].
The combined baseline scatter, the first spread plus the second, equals 3.3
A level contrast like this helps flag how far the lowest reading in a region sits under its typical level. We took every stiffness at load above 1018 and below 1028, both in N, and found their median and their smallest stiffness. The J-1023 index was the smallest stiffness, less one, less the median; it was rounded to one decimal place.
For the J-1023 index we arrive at -2.0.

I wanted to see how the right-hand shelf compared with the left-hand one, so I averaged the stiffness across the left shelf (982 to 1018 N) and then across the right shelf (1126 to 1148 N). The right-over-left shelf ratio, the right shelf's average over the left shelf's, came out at 0.85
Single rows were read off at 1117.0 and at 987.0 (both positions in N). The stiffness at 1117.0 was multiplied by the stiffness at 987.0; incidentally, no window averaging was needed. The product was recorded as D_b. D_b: 2977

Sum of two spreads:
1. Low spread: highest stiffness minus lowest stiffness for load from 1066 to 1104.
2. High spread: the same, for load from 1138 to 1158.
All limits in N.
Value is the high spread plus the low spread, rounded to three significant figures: 20.5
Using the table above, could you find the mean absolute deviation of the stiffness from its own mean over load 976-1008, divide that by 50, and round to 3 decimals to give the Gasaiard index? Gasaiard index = 0.026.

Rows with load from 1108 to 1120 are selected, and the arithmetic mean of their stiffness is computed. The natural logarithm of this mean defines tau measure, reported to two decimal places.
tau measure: 4.04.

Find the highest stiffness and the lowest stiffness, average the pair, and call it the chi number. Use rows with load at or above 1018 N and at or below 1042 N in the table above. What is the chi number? 57.4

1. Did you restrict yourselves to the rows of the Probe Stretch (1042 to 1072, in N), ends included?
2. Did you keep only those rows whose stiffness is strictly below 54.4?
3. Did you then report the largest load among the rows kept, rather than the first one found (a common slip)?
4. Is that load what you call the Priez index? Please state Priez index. 1069.0 N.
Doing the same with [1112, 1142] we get 1141.0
